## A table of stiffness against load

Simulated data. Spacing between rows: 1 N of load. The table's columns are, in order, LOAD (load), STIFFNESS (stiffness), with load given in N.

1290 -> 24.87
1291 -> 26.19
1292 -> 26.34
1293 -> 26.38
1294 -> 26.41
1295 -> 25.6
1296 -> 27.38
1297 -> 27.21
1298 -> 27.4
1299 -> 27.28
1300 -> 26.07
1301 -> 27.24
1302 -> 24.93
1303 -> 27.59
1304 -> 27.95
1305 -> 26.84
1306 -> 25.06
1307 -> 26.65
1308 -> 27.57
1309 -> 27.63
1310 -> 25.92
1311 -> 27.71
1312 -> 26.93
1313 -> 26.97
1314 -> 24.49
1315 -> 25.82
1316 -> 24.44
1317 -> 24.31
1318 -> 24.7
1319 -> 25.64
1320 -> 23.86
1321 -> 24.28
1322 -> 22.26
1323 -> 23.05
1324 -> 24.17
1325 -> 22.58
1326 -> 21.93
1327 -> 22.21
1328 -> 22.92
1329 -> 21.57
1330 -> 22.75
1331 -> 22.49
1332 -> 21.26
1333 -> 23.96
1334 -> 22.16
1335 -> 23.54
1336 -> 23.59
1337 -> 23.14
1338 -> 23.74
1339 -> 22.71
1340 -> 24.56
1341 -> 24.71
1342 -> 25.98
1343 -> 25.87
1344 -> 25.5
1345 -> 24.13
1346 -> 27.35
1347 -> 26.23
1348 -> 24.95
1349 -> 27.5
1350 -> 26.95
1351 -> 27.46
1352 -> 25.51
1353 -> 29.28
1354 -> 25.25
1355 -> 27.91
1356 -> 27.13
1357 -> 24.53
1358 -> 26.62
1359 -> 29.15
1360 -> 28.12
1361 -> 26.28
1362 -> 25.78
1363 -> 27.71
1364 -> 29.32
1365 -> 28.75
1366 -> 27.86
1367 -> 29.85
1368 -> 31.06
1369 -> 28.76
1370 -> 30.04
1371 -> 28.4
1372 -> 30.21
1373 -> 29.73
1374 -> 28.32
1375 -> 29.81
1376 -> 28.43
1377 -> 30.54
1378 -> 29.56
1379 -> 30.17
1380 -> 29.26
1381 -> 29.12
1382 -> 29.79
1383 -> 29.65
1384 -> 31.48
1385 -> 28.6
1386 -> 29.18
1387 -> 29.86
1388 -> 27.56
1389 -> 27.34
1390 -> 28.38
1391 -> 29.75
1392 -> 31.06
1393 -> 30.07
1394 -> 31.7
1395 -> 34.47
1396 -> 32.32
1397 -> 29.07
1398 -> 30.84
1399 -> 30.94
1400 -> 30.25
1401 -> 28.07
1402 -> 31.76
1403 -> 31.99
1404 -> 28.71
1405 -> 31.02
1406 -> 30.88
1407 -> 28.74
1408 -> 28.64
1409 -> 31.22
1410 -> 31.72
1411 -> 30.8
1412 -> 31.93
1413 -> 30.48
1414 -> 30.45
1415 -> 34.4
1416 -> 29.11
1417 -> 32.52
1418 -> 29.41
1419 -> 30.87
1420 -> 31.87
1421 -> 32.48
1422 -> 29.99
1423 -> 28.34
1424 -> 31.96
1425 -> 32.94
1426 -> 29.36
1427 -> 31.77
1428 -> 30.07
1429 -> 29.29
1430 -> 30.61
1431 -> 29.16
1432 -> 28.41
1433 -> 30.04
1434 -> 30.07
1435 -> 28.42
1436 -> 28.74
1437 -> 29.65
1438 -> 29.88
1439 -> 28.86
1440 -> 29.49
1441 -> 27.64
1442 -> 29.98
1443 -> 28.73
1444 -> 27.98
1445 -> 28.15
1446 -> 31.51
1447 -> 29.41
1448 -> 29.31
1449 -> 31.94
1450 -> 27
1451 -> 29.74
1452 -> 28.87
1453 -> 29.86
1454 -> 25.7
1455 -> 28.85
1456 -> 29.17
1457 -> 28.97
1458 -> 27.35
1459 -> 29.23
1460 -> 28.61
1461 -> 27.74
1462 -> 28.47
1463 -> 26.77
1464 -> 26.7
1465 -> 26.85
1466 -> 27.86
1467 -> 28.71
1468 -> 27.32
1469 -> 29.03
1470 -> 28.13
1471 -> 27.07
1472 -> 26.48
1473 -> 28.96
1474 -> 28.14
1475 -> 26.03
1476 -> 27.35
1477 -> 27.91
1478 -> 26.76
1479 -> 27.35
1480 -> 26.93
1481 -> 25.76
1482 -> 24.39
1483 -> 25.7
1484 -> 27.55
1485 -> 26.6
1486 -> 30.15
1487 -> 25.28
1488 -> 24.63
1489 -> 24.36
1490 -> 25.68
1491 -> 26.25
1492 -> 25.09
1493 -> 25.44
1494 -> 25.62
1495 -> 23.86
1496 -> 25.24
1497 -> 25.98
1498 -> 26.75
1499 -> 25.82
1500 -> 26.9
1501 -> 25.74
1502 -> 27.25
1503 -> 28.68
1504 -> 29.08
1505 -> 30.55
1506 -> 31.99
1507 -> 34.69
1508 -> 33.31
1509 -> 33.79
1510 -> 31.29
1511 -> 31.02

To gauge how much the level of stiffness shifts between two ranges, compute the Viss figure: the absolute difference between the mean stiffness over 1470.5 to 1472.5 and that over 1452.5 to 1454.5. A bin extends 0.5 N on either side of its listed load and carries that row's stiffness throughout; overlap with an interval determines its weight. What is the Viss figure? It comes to 1.0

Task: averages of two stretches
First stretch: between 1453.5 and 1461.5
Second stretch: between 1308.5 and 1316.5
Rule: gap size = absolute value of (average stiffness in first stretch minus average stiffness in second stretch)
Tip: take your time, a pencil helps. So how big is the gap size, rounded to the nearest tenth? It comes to 2.0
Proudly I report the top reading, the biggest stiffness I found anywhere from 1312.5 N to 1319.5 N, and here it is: 26.97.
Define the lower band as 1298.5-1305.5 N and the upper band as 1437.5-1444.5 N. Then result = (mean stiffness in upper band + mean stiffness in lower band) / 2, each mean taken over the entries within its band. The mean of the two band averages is 27.9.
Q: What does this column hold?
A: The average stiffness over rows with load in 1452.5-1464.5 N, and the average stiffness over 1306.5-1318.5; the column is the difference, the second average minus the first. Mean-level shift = -2.0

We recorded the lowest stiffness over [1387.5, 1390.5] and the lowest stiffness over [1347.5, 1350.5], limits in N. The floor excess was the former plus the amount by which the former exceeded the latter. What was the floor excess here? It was 29.7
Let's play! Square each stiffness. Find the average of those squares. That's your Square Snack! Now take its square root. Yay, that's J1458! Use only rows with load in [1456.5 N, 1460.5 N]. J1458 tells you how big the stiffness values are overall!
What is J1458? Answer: 29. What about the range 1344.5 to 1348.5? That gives 26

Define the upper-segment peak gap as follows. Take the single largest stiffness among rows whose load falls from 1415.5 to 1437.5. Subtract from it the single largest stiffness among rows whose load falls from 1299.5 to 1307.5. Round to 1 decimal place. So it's 5.0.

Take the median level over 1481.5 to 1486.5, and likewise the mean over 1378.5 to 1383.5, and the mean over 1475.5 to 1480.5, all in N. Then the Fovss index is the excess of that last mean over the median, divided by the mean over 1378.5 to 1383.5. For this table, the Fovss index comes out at 0.022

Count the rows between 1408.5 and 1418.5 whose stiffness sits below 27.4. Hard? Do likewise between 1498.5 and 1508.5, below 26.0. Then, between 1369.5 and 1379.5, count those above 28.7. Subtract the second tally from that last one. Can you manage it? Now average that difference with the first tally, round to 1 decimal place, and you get 2.5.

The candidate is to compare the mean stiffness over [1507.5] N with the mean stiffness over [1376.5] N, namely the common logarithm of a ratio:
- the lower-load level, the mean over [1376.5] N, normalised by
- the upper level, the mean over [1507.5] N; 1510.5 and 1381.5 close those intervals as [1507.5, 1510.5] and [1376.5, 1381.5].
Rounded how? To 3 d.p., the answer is -0.043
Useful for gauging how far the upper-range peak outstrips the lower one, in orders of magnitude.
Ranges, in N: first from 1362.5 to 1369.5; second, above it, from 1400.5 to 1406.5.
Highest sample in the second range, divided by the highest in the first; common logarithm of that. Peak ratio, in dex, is 0.01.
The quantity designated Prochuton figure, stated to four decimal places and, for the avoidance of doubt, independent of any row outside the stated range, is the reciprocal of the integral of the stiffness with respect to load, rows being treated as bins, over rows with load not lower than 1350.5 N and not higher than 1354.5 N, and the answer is 0.0093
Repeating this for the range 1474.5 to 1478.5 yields 0.0093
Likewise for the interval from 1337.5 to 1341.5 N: 0.0104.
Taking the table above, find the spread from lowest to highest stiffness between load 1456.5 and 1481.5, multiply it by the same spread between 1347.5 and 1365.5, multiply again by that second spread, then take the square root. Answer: 9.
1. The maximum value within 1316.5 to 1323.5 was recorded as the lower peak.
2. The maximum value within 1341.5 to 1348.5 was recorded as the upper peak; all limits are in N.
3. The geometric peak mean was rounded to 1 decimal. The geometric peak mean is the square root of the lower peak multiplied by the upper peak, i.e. 26.5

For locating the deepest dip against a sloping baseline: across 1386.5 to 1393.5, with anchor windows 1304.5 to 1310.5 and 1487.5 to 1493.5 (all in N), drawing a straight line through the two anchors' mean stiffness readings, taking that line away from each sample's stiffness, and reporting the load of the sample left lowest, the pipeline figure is 1389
